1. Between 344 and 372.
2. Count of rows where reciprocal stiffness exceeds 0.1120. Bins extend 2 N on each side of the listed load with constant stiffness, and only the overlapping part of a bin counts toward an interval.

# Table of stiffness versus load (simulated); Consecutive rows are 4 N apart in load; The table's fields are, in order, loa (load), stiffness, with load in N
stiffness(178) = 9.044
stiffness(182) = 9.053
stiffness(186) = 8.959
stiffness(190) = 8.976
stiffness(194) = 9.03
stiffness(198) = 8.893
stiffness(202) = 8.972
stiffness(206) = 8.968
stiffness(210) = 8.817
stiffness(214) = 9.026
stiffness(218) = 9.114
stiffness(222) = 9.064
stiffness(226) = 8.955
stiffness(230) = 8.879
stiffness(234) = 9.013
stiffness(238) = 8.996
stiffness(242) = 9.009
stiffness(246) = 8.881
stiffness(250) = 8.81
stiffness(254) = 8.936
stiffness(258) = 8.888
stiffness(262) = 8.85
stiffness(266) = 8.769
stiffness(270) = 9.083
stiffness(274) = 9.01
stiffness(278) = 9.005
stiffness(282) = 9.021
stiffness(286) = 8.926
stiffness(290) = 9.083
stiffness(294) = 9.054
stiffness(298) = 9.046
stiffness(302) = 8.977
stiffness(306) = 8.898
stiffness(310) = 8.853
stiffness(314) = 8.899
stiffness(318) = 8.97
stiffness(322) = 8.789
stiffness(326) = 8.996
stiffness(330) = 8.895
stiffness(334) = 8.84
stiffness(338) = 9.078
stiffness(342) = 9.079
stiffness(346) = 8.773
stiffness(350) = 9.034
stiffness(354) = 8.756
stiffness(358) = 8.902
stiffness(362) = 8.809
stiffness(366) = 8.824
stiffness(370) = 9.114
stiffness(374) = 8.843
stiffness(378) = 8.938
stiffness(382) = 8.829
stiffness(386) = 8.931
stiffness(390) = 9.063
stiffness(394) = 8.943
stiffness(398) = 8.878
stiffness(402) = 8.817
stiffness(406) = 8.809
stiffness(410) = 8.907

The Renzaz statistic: 5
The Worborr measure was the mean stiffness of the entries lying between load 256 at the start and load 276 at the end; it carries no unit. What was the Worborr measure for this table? 8.92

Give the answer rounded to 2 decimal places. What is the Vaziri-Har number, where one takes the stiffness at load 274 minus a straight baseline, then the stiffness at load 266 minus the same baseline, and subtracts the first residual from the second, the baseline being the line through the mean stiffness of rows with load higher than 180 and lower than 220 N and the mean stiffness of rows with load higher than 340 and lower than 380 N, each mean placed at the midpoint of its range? -0.24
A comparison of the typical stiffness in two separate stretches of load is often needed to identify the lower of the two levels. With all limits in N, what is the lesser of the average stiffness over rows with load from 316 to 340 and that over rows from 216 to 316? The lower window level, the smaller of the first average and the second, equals 8.928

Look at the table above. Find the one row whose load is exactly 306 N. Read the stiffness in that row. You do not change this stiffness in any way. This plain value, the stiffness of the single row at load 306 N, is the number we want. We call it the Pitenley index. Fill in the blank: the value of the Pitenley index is 8.898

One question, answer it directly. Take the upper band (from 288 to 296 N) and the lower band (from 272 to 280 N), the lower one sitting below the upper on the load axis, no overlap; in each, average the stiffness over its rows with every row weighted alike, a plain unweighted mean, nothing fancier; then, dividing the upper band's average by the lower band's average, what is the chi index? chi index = 1.01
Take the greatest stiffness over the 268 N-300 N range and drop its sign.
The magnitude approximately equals 9.08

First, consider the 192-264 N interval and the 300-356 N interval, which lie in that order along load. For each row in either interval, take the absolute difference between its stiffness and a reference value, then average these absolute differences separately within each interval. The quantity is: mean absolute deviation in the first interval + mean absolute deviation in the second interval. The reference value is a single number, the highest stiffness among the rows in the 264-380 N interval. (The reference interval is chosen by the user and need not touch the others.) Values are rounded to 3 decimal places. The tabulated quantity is 0.361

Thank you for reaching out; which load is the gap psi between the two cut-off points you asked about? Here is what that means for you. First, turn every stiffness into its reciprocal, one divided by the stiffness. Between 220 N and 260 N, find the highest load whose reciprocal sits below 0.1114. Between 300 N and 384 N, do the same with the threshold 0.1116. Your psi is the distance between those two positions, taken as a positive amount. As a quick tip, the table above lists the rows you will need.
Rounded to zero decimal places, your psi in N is 128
